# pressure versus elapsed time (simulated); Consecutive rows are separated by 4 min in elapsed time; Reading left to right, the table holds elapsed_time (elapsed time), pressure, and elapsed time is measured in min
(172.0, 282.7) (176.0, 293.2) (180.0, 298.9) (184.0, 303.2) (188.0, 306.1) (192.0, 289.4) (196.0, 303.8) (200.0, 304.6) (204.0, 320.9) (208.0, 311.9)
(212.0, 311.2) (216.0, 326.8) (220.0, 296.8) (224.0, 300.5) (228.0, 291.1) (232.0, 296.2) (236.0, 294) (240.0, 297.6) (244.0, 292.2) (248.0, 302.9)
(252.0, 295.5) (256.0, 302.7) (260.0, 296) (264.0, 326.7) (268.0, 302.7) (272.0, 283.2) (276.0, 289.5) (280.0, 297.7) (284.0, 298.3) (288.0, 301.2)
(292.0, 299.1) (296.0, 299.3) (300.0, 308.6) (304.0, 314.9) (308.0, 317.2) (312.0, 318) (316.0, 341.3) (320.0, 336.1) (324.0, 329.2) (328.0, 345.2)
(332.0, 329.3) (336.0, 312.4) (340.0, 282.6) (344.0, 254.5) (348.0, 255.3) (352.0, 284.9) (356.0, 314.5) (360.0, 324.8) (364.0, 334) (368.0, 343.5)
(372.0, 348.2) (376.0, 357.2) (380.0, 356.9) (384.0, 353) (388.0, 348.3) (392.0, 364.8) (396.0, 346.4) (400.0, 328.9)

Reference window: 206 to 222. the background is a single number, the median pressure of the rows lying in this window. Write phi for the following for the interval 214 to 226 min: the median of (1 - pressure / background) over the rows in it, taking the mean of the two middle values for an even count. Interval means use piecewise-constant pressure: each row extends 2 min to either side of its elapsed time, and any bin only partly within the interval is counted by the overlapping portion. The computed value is 0.04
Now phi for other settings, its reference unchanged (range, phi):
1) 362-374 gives -0.10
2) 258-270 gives 0.03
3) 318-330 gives -0.08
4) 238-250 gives 0.04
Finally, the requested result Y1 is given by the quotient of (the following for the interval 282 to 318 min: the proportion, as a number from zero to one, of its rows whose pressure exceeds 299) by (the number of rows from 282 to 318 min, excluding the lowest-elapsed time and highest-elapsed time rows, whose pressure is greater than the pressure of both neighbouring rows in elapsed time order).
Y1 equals 0.9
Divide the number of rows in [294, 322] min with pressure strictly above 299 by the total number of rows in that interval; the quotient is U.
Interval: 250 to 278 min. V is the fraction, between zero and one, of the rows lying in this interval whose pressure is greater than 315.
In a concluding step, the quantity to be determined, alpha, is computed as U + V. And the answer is 1.1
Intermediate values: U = 1.0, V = 0.14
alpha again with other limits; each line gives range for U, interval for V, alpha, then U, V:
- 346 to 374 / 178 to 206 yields 0.9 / 0.7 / 0.14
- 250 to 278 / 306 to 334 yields 1.4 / 0.4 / 1.00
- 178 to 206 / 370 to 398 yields 1.7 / 0.7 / 1.00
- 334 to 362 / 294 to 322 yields 1.0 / 0.4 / 0.57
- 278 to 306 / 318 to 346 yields 1.3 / 0.7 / 0.57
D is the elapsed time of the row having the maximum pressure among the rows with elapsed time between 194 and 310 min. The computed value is 216.0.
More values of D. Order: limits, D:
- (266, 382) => 376.0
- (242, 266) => 264.0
